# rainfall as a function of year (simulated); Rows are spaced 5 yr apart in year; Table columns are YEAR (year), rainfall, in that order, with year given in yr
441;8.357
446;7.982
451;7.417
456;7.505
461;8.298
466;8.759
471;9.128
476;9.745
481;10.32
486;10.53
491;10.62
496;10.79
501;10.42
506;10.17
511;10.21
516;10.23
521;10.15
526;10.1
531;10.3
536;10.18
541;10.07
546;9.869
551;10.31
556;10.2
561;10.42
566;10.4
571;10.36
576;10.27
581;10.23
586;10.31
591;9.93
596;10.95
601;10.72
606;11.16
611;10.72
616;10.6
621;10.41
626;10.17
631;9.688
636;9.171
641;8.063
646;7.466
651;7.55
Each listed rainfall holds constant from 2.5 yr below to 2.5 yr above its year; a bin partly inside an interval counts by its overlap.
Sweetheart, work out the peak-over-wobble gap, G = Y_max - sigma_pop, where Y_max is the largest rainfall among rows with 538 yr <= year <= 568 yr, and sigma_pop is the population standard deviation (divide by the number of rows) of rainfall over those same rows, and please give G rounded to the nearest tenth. 10.2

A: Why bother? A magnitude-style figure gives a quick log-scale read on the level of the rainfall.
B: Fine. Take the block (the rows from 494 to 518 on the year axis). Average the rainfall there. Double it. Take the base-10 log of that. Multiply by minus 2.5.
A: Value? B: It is -3.29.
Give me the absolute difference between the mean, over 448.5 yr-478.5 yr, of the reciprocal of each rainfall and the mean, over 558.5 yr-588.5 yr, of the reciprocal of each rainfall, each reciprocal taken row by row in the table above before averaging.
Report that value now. 0.022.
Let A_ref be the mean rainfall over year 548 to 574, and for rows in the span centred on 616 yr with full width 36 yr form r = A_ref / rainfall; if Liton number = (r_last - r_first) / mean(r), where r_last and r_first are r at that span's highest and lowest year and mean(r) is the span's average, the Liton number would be 0.10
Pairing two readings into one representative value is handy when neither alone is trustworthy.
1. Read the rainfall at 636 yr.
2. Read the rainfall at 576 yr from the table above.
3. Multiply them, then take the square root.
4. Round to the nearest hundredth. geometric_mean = 9.70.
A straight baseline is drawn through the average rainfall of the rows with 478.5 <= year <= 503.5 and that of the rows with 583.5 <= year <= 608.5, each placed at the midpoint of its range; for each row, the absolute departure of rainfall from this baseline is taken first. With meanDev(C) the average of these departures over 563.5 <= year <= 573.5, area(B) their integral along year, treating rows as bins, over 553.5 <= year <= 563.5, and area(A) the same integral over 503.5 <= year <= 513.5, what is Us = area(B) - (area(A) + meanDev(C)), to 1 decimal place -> -1.0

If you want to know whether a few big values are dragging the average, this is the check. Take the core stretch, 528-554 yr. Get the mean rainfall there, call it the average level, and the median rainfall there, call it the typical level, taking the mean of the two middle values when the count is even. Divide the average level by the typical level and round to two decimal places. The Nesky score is 1.00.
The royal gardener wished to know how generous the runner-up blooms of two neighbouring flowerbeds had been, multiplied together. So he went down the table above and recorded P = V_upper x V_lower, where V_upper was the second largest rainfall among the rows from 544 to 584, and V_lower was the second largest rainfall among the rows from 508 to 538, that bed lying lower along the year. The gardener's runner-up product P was 106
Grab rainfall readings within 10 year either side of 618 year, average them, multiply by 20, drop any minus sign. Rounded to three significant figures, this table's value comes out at 210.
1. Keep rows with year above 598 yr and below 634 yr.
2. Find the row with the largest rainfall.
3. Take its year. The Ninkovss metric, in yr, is 606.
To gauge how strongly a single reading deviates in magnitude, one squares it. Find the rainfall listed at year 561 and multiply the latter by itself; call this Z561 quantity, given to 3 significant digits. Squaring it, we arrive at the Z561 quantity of 109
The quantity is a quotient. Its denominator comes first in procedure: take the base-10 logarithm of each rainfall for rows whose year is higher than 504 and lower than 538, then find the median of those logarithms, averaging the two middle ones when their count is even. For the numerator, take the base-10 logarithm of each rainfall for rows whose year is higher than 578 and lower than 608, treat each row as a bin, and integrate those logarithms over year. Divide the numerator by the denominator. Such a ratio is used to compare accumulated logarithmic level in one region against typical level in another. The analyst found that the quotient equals 30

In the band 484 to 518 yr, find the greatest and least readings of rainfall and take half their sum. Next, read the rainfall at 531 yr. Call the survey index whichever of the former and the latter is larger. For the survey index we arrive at 10.5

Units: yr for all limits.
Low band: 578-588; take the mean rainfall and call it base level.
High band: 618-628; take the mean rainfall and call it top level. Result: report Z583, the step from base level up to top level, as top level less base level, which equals 0.0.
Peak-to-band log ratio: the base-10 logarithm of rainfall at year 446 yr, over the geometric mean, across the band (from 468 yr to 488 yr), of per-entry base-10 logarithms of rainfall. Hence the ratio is 0.91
